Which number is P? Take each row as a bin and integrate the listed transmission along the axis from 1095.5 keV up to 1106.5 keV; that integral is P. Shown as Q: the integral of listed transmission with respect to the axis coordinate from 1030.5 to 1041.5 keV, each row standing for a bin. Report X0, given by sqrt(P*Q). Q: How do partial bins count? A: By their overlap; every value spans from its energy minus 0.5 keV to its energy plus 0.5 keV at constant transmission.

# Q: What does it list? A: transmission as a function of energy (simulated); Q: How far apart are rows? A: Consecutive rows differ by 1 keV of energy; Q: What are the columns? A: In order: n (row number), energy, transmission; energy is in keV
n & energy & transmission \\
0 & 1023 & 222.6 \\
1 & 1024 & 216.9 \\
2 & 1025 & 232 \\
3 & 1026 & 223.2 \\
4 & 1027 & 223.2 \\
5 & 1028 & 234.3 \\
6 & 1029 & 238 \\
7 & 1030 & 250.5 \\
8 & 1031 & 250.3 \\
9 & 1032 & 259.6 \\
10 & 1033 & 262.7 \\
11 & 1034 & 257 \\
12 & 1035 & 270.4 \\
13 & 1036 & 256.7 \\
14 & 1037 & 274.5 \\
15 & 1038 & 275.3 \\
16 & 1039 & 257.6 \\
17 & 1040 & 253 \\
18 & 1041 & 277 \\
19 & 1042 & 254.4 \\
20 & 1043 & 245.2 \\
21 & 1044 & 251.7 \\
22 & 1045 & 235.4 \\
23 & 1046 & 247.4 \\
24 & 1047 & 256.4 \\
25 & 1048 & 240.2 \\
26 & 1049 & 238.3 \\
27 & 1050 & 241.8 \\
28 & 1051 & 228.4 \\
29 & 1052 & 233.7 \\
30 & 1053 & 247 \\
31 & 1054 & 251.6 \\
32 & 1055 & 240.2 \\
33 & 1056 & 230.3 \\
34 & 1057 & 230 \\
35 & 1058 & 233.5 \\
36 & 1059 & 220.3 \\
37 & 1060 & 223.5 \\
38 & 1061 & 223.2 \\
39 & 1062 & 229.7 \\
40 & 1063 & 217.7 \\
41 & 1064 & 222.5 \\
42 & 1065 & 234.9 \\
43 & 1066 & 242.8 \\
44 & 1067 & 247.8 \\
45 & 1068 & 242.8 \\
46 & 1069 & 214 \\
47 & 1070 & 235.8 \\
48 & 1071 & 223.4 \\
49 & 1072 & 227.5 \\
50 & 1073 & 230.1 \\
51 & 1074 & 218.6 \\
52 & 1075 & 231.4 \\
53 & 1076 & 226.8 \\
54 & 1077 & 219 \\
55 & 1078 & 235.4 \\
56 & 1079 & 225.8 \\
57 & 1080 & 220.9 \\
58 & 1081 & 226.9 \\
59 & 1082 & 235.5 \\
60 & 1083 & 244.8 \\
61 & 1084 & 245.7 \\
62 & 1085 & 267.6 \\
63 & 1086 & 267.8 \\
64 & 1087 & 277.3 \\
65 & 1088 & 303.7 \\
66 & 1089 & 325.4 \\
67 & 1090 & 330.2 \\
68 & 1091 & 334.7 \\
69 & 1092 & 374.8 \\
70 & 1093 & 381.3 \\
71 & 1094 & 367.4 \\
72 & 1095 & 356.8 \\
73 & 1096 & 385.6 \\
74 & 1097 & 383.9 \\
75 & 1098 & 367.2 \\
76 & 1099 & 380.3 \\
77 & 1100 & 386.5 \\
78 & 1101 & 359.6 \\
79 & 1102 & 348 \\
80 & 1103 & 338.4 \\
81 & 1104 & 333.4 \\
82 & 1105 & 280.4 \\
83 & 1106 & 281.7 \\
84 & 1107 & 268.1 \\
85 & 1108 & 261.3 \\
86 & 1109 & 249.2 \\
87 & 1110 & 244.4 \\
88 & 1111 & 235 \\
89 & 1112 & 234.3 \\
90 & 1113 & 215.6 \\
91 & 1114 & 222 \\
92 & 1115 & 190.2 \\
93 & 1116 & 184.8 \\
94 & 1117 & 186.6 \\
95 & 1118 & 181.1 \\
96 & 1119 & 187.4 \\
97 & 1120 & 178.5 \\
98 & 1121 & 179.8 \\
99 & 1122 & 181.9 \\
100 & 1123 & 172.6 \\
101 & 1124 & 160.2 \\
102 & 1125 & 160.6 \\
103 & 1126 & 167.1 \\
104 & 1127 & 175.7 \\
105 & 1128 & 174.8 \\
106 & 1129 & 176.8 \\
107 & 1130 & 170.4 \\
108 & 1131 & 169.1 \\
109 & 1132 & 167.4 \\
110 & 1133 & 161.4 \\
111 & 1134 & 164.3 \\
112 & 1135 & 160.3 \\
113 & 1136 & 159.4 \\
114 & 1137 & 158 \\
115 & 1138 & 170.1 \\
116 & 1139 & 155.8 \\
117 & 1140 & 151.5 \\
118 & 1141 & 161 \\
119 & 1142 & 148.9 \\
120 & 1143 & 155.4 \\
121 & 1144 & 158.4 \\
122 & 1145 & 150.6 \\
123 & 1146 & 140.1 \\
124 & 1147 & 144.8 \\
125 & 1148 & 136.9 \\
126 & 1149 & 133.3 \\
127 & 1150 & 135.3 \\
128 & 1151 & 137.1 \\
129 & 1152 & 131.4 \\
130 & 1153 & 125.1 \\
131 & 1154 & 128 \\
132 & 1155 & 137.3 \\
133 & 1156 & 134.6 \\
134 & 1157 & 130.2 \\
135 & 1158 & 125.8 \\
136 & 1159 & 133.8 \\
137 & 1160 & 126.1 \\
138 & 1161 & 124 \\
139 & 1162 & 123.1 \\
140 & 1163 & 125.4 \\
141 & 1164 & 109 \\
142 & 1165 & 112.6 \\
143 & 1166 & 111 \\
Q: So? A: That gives 3336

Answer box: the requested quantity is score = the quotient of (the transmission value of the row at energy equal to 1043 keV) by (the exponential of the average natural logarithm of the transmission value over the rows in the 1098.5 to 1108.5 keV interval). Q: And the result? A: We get 0.76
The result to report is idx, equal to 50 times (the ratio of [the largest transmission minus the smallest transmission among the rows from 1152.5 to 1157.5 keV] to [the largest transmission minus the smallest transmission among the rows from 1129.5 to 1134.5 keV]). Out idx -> 68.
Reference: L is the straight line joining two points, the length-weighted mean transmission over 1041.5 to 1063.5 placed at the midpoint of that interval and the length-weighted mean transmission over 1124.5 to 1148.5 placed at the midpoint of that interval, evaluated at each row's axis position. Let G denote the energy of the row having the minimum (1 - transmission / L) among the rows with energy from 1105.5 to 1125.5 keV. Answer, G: 1106 keV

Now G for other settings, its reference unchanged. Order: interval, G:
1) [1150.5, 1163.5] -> 1159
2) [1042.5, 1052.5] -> 1047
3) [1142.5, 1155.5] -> 1144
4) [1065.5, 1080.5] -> 1067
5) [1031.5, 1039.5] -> 1038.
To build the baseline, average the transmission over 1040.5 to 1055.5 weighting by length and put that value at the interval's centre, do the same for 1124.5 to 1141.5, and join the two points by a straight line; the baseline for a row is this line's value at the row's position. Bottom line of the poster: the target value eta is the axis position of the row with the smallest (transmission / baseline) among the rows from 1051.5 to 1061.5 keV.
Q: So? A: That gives 1059 keV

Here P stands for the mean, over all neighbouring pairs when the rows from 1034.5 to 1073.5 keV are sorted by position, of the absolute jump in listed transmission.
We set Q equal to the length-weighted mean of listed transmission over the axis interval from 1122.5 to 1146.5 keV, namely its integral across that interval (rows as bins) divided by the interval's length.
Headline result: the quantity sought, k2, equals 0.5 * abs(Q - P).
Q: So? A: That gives 76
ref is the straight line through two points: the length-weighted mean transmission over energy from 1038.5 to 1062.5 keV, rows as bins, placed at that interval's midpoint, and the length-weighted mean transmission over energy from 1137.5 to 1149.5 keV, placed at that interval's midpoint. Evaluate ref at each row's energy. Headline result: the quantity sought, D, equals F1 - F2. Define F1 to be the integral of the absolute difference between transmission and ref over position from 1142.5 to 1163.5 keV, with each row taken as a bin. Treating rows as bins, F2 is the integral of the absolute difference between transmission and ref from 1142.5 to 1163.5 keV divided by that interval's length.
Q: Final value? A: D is 151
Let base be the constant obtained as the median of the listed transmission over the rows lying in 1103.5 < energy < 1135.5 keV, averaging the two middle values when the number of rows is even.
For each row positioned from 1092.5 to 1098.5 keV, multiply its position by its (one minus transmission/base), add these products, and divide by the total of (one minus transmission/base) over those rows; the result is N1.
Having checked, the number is 1095.5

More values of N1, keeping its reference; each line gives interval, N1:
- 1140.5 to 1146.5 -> 1143.8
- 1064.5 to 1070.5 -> 1067.4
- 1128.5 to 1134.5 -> 1132.1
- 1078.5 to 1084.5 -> 1081.8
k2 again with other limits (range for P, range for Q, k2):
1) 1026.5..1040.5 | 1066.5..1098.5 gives 134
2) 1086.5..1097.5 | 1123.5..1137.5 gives 75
